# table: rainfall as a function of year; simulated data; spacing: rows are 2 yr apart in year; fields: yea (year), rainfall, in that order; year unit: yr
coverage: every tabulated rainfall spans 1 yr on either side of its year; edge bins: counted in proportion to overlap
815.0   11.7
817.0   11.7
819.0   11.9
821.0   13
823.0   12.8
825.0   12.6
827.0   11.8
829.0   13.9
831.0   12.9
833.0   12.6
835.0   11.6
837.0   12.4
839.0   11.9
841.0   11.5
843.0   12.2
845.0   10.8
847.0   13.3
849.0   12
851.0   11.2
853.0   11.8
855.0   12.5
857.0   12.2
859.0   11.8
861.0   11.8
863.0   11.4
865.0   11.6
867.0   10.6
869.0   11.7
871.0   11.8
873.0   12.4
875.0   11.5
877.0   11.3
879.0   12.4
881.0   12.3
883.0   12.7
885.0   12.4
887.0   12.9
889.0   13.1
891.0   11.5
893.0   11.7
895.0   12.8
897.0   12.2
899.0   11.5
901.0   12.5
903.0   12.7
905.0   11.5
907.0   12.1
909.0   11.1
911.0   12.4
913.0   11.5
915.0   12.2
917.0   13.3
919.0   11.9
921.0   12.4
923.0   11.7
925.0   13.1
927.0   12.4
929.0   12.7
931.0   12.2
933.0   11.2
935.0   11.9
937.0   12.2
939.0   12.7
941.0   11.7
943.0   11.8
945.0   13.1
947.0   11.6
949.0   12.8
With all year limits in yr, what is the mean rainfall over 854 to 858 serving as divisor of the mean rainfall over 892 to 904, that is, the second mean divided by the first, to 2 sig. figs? 0.99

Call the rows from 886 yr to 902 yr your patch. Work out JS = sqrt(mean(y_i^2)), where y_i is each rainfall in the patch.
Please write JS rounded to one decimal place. 12.3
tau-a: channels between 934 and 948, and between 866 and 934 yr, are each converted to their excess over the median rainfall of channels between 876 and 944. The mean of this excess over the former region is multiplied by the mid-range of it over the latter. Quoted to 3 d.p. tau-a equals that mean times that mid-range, 0.014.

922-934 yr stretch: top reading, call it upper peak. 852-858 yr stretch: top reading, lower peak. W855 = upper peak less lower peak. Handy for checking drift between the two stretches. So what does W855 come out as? 0.6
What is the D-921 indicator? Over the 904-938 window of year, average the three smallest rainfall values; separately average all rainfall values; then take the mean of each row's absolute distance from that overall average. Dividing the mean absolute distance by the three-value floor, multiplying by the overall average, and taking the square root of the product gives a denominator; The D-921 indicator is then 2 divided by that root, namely 2.83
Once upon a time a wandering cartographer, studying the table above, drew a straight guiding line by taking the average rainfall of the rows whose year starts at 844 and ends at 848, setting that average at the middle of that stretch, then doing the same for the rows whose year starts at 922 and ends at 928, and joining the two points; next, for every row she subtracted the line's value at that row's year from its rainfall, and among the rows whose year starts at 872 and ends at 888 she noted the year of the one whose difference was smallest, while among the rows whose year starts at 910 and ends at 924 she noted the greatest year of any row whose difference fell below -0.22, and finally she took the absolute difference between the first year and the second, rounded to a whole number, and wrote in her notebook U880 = 46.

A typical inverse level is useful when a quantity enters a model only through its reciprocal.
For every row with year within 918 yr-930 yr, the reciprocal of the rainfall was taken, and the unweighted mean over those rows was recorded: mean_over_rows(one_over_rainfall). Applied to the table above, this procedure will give 0.0810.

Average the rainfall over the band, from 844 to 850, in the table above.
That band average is 12.03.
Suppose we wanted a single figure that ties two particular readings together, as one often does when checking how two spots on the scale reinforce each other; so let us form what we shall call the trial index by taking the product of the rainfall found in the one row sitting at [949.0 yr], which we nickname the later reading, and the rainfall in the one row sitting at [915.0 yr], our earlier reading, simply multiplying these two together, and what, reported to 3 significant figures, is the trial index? 156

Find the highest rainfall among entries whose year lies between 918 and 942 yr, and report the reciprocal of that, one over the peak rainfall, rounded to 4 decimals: 0.0763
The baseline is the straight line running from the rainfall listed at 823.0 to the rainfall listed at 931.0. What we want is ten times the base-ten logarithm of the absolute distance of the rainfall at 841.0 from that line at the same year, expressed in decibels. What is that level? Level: 0.8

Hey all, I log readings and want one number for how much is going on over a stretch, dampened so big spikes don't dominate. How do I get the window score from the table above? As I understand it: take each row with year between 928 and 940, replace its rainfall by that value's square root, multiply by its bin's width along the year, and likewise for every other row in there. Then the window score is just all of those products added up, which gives 41.8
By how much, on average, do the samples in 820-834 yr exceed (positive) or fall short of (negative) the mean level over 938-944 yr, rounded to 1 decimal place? 0.7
